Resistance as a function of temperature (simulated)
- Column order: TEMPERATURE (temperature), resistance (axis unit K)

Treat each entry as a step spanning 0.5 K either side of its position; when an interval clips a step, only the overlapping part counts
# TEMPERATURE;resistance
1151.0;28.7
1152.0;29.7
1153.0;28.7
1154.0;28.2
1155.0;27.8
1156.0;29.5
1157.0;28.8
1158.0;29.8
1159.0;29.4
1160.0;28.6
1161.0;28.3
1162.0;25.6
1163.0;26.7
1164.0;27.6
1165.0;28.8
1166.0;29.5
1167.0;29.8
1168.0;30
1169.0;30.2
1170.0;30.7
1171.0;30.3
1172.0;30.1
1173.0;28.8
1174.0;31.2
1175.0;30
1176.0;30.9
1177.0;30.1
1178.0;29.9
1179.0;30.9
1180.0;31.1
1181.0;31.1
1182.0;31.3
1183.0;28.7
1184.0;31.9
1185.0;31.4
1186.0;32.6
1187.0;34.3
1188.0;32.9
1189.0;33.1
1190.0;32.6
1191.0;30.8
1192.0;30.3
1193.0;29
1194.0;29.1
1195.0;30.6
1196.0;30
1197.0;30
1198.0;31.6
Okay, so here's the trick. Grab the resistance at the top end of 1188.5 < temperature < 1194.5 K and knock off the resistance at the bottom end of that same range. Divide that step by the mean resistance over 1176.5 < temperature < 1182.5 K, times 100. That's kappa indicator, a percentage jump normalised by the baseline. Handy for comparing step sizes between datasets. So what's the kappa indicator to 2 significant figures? -13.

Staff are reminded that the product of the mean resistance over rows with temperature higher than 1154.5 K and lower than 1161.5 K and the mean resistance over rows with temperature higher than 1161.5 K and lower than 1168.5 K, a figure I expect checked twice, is 817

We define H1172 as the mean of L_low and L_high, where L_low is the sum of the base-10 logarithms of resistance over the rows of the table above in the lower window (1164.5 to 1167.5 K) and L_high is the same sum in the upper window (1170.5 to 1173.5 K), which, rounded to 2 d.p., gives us 4.41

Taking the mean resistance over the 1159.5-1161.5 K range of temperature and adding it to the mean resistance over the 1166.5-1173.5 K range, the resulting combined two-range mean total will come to 58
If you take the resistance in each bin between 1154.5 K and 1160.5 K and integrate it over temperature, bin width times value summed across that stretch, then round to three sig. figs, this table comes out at 174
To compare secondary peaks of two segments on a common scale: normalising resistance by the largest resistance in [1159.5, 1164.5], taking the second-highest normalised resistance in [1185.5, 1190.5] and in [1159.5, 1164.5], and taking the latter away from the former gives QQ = 0.17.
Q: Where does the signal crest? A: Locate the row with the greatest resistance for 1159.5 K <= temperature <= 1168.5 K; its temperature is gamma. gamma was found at 1168.0 K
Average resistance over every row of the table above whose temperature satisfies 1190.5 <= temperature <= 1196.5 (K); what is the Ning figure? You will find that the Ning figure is 30.0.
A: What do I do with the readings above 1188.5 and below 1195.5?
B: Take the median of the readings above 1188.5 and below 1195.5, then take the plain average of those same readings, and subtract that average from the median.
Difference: -0.19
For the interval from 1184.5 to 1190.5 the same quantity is -0.07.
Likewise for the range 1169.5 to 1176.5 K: 0.01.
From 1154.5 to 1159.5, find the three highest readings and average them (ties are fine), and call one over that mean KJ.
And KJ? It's 0.0338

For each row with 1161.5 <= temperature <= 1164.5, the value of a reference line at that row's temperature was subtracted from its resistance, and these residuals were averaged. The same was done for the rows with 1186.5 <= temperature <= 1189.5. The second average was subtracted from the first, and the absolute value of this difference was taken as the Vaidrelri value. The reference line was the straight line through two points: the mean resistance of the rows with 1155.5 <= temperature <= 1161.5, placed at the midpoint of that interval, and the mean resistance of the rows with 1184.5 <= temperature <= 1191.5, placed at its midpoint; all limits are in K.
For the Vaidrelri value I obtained 3.9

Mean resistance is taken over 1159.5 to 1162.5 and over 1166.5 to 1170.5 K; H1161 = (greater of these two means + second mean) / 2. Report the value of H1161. 30.2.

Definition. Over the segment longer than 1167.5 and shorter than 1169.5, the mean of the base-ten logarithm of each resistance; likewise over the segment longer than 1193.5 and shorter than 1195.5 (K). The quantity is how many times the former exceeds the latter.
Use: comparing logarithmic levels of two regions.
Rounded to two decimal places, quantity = 1.00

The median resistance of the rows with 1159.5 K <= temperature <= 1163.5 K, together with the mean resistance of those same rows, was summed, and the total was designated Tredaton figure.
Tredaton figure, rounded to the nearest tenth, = 54.8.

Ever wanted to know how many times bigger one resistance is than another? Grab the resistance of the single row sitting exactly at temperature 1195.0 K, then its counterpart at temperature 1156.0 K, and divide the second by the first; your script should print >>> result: 0.96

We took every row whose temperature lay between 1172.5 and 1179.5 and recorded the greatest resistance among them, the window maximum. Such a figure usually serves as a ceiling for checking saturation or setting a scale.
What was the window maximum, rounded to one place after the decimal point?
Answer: 31.2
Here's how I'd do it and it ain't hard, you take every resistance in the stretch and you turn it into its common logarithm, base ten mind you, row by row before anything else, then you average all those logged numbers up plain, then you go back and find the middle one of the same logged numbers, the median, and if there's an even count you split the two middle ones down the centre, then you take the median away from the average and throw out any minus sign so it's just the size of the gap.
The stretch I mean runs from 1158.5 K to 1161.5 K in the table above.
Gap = 0.0025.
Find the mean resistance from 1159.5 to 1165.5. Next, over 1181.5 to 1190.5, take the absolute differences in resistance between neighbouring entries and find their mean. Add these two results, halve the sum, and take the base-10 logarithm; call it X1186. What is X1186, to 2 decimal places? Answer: 1.16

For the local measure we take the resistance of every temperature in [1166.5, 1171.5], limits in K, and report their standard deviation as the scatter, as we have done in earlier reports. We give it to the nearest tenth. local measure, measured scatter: 0.3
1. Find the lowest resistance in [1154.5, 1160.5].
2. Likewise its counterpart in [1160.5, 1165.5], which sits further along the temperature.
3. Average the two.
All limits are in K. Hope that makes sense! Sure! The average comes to 26.7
